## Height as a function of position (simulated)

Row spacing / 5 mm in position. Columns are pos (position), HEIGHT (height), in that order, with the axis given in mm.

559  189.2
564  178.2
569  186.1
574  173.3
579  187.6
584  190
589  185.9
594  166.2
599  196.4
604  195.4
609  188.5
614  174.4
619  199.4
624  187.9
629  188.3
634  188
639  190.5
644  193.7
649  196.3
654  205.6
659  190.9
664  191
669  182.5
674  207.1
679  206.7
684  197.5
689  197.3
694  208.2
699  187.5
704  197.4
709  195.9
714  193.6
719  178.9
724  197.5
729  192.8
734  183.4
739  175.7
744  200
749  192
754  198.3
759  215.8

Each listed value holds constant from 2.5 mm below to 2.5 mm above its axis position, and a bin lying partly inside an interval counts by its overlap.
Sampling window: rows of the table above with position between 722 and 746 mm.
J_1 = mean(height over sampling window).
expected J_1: 190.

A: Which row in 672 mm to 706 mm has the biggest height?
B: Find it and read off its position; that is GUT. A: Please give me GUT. 694 mm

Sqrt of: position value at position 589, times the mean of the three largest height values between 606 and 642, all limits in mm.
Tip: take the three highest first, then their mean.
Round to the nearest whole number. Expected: 189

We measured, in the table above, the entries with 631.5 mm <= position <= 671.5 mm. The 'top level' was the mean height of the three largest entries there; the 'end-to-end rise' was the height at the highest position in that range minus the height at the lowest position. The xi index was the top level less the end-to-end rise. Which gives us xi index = 204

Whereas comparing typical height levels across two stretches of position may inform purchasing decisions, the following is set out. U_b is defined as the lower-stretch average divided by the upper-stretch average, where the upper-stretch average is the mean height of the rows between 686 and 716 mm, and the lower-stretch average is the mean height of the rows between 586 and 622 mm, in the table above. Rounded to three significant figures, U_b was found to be 0.949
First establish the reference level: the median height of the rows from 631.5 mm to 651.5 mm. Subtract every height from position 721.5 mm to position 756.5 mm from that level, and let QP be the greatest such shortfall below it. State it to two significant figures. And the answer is 16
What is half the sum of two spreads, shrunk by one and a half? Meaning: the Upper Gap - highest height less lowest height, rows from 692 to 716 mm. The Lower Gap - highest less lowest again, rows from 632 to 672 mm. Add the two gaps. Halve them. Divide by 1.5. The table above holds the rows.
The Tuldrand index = 14.6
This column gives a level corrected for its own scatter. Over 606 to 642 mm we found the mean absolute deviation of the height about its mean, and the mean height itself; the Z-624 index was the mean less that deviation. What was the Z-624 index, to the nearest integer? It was 184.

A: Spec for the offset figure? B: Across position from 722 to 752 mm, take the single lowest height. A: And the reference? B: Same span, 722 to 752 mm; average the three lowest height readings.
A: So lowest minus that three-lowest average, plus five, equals -3.0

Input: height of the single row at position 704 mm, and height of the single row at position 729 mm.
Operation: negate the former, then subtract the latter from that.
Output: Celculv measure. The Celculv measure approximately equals -390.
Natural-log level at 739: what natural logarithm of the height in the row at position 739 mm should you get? 5.17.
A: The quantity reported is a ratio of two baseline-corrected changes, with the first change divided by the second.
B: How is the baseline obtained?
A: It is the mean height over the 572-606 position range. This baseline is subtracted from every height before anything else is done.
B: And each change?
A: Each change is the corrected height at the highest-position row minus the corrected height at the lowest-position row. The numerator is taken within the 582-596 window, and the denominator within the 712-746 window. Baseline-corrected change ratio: -3.7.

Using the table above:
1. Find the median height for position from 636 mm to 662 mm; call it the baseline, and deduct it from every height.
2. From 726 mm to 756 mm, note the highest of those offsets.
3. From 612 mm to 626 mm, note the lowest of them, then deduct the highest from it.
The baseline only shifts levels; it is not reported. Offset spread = -26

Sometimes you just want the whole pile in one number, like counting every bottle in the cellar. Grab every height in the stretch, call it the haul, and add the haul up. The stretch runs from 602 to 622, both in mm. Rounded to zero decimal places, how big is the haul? 758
